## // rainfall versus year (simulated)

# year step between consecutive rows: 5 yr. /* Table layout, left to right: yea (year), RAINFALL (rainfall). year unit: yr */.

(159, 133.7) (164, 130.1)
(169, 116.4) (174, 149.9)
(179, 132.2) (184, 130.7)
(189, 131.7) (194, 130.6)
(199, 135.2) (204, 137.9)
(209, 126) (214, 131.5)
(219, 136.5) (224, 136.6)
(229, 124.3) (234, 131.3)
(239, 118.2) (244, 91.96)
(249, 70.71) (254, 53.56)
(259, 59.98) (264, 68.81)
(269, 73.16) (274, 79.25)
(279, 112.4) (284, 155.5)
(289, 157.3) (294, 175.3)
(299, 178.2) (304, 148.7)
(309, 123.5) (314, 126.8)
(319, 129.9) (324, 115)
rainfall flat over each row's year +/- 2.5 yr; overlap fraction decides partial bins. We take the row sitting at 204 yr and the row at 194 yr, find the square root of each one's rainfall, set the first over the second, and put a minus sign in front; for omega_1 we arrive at -1.03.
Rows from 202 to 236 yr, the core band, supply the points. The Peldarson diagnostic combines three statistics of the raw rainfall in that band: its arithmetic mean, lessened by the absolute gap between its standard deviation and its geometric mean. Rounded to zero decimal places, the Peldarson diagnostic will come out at 5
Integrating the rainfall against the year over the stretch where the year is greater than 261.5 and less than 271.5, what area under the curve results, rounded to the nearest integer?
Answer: 710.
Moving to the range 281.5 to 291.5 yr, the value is 1564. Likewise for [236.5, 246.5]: 1051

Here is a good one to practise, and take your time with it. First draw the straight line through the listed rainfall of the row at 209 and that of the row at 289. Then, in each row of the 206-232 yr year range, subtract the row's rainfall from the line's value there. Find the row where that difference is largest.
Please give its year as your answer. 229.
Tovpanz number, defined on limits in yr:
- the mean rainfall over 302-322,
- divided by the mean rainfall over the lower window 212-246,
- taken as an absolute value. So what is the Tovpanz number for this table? 1.1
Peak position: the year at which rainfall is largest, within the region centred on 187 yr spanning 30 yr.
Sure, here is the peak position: 174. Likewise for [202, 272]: 204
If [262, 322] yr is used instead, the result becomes 299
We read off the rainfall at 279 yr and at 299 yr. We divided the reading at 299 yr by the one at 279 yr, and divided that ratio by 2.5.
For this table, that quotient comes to 0.63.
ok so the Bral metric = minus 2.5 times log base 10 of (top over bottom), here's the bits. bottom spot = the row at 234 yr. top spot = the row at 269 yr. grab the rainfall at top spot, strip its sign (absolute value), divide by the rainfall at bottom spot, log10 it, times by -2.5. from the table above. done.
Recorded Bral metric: 0.6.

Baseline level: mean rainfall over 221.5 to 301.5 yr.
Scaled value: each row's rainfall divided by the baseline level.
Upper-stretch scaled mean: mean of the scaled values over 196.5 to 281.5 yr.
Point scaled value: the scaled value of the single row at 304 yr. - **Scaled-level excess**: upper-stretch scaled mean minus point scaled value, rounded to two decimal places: -0.39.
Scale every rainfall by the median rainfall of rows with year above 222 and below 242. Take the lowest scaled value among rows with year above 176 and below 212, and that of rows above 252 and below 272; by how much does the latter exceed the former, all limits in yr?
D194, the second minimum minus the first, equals -0.6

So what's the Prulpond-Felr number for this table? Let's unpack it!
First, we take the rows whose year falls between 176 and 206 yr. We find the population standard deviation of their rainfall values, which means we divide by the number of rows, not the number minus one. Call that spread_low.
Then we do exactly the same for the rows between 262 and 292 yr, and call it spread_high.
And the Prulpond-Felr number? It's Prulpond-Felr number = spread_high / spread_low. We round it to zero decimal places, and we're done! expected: 14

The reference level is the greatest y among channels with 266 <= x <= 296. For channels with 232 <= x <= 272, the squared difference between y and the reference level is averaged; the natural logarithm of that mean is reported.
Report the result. 9.1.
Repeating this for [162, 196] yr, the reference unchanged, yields 7.6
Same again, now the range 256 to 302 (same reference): 8.6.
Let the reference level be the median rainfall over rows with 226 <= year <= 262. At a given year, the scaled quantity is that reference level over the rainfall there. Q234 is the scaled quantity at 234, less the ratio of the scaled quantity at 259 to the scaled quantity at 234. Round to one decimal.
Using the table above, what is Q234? -1.5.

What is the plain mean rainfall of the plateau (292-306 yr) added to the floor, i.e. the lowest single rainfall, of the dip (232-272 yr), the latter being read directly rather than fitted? 221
